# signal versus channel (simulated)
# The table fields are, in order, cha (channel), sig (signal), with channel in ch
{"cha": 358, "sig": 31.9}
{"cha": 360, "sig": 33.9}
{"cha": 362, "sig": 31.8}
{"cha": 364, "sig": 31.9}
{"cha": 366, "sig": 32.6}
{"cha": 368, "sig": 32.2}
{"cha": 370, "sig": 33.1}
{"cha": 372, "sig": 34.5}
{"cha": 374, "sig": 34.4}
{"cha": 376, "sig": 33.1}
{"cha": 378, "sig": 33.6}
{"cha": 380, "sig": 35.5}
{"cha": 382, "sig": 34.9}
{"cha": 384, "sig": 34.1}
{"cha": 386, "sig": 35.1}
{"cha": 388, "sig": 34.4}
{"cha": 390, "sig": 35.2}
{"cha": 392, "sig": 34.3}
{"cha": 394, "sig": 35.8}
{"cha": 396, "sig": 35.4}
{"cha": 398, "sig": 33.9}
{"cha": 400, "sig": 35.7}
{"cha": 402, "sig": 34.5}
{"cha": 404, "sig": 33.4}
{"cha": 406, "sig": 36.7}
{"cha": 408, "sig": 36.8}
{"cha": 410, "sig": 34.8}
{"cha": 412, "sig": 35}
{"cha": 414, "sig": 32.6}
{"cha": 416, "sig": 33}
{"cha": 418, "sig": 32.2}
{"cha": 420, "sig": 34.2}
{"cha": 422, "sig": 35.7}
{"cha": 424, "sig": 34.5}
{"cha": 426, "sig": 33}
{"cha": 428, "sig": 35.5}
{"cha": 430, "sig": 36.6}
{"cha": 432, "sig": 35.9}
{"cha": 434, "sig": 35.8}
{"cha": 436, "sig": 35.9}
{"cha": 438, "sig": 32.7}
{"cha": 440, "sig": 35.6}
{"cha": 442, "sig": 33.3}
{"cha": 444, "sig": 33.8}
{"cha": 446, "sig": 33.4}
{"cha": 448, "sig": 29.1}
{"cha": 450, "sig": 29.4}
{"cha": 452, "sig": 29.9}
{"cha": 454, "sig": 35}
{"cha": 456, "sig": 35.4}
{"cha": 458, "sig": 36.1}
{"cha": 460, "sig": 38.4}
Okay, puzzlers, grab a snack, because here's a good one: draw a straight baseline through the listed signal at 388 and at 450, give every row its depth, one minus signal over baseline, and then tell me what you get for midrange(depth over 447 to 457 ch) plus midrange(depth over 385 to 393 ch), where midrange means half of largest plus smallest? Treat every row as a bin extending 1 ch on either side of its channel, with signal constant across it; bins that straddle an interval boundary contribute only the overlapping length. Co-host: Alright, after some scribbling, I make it -0.12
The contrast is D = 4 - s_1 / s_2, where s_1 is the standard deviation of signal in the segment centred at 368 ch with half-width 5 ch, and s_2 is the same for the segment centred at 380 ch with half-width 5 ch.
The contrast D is 2.95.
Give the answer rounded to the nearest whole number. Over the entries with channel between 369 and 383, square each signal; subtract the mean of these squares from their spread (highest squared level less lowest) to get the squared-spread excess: -1003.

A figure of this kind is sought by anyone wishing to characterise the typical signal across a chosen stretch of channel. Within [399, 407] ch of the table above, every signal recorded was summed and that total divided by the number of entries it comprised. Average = 35.1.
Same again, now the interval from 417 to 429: 34.2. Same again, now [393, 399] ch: 35.0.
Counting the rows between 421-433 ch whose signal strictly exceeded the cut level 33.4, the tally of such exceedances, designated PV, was 5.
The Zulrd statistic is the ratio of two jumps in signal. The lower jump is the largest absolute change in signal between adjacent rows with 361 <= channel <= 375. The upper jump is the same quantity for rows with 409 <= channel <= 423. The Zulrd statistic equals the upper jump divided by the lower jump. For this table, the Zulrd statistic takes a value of 1.7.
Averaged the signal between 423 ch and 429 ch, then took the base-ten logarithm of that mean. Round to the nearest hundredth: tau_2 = 1.54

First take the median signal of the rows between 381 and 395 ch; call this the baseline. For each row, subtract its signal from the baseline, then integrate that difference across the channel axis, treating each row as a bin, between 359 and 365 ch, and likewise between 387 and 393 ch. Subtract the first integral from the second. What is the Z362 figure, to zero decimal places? -13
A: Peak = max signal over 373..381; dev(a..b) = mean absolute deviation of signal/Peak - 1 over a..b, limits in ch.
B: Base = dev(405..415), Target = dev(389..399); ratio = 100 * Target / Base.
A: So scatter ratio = 52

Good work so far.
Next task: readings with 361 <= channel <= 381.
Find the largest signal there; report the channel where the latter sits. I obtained 380 ch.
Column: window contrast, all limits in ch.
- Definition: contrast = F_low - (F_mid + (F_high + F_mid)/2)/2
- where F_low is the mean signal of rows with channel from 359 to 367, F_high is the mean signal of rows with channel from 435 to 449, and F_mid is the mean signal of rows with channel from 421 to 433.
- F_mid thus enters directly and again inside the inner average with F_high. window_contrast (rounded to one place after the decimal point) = -2.2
